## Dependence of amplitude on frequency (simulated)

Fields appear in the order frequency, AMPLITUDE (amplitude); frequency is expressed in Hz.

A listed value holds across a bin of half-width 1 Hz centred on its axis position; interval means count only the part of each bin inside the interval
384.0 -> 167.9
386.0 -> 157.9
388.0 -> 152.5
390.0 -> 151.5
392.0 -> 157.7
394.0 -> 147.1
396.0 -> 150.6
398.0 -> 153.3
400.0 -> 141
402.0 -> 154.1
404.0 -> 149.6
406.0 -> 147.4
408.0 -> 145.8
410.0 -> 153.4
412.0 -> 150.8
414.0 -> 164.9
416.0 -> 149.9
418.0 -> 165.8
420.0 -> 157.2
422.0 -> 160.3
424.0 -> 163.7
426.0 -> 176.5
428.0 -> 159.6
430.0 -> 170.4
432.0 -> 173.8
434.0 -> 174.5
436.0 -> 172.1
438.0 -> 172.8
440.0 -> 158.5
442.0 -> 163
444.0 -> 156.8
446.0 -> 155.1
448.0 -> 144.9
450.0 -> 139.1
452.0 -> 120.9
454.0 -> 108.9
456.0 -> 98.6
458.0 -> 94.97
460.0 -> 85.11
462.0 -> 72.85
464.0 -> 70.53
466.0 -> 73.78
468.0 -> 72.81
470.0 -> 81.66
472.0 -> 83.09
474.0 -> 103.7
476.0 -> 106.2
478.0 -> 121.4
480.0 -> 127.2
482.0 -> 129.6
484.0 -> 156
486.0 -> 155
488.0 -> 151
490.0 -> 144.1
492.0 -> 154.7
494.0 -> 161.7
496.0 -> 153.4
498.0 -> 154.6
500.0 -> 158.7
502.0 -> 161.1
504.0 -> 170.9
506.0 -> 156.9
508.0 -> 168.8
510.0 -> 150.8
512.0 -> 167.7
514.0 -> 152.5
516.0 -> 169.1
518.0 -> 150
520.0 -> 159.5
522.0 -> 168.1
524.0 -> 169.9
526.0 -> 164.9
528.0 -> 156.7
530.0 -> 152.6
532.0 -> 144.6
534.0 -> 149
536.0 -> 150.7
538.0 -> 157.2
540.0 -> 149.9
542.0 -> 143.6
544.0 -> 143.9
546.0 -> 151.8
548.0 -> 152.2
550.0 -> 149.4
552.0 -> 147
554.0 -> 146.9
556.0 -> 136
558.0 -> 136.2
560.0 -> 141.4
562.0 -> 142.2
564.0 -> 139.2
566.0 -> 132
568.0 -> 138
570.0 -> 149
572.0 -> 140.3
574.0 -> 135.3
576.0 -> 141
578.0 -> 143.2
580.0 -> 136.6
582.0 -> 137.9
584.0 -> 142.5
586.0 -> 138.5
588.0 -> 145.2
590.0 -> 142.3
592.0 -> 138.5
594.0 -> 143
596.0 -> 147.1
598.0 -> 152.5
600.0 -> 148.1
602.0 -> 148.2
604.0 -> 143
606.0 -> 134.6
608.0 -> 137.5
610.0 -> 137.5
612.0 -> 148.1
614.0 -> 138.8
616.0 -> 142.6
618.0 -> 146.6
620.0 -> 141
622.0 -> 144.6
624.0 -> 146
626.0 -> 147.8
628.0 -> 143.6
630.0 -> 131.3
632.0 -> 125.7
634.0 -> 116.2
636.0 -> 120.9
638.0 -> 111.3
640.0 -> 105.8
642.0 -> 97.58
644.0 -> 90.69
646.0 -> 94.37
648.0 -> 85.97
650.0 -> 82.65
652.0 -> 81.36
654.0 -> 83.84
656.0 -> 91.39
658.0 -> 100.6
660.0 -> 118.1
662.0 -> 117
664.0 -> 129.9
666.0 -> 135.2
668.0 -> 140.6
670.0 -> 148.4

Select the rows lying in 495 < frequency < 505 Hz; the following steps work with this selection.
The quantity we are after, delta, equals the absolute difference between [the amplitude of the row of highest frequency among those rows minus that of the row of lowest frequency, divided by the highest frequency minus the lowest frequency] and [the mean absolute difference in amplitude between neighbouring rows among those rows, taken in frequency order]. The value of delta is 2.2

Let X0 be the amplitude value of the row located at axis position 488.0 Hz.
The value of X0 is 151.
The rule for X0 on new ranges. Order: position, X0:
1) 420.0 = 157.2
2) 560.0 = 141.4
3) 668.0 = 140.6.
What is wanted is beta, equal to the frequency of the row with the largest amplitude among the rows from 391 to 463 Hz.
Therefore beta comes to 426.0 Hz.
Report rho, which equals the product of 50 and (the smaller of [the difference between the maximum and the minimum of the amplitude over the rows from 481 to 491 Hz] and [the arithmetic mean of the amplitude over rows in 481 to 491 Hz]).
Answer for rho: 1320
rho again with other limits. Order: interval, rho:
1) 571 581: 395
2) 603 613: 675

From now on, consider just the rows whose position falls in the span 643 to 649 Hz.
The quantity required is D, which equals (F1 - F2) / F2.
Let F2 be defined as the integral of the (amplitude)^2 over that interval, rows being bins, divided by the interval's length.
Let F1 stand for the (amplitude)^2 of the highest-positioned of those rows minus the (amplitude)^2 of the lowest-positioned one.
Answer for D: -1.10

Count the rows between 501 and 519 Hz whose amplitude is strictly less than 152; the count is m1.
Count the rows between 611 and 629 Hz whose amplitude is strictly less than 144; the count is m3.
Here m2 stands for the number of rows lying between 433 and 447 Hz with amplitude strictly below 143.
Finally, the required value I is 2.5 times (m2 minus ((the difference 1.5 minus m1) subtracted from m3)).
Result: -11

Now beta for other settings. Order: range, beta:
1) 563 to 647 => 598.0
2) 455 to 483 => 482.0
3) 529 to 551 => 538.0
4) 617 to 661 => 626.0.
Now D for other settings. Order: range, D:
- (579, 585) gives -0.91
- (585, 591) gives -0.95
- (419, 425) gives -0.92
